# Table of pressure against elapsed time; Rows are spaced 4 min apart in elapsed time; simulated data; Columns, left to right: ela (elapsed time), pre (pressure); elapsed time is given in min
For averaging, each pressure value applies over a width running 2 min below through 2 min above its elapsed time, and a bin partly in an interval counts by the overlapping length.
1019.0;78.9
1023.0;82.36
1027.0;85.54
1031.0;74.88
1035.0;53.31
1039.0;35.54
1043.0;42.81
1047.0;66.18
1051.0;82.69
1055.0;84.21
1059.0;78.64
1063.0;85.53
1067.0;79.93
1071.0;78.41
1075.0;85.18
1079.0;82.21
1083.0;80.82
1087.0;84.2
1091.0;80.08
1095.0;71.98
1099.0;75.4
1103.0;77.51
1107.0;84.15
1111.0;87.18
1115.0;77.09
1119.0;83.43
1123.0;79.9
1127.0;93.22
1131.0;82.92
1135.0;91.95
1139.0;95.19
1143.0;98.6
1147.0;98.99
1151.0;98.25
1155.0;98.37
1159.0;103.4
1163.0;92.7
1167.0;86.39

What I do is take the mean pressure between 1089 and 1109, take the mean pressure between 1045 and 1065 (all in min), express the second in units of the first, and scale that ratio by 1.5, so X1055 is 1.53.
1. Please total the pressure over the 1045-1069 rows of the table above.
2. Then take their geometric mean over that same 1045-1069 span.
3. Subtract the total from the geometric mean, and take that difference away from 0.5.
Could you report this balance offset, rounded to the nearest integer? 398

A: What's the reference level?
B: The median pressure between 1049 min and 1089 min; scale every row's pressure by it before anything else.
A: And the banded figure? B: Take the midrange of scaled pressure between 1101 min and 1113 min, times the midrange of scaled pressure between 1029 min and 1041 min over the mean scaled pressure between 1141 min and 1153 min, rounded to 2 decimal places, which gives 0.56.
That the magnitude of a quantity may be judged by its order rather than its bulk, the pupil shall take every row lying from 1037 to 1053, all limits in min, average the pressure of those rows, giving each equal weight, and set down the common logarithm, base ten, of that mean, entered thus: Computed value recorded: 1.754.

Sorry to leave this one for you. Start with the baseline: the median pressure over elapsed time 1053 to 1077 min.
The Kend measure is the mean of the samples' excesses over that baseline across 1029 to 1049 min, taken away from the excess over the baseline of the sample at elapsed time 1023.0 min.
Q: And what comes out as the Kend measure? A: 28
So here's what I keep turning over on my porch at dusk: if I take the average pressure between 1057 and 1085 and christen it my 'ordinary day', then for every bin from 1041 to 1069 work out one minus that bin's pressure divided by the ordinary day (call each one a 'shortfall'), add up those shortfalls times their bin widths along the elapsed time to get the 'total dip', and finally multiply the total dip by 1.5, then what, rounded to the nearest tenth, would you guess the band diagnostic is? 3.7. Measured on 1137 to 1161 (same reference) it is -7.6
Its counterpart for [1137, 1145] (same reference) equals -2.3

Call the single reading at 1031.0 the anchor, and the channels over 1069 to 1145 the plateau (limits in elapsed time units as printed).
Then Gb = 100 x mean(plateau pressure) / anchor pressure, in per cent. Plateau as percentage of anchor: 112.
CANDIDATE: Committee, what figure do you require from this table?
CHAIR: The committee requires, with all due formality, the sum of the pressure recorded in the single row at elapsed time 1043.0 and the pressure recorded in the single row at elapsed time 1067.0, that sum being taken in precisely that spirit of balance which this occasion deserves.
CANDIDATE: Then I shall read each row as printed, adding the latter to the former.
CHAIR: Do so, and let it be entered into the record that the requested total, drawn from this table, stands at 123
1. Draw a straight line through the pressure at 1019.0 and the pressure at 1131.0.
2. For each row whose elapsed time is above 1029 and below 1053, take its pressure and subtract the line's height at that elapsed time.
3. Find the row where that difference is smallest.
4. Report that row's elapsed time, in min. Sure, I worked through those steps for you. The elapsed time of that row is 1039.0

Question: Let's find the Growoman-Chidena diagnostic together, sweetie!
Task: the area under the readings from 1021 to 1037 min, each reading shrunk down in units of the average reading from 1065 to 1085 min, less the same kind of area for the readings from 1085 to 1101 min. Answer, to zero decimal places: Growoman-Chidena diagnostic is -1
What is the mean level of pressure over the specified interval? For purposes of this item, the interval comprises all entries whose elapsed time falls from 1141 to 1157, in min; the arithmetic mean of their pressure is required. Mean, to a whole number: 99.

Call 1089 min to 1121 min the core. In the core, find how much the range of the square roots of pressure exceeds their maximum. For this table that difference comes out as -8.5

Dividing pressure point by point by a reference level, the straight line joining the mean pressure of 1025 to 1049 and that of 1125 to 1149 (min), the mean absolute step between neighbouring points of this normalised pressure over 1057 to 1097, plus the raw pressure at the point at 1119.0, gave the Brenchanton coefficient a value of 83.5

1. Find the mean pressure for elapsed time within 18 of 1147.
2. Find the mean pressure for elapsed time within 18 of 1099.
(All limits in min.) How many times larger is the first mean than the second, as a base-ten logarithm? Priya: 0.078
